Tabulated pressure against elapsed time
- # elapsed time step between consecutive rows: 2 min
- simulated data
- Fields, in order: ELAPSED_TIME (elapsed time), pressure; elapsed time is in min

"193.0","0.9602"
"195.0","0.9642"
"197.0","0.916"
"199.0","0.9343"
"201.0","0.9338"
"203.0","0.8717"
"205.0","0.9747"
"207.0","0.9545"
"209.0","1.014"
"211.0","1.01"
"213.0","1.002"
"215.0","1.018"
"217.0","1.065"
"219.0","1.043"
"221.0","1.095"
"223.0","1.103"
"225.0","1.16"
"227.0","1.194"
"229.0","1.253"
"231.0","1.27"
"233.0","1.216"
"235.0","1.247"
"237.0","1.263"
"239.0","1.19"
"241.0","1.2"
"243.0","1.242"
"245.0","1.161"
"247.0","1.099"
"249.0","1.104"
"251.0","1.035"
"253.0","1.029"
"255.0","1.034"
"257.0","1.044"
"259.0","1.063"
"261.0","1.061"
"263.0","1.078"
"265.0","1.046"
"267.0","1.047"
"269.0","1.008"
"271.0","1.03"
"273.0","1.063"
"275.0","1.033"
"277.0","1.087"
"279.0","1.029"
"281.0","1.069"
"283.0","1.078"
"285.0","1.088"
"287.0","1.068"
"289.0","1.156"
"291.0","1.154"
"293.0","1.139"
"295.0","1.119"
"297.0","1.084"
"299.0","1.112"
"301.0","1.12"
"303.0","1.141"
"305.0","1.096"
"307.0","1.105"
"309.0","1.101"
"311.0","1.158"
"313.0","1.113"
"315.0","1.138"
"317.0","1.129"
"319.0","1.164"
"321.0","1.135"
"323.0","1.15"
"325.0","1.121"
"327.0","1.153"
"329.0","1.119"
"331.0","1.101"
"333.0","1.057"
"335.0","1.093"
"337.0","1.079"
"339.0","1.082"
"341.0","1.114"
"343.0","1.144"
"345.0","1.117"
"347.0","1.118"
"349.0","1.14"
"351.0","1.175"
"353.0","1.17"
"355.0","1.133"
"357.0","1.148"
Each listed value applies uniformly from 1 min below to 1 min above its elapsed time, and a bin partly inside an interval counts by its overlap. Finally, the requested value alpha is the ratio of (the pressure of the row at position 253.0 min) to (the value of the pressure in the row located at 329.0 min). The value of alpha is 0.92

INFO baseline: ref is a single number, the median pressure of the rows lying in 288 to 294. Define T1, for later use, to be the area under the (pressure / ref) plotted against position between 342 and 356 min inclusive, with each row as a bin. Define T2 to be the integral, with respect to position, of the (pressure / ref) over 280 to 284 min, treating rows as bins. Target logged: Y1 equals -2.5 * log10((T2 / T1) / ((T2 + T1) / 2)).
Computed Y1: 3.8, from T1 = 14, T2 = 3.7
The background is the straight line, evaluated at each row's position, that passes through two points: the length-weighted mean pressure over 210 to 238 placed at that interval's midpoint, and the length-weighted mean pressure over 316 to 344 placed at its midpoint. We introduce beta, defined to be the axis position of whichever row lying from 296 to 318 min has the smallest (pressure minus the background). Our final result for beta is 297.0 min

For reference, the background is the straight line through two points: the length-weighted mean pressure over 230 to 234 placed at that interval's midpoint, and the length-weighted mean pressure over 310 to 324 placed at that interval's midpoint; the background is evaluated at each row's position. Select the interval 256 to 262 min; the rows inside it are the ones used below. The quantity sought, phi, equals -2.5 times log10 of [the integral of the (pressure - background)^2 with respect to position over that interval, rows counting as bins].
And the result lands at 2.1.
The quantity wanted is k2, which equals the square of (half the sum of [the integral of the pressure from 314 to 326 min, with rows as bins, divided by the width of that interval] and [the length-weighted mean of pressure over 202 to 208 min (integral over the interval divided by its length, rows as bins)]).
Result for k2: 1.07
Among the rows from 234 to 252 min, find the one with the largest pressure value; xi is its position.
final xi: 237.0 min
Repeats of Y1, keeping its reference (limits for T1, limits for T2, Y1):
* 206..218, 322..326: 3.2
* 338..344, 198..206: 1.9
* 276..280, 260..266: 1.2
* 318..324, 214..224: 1.7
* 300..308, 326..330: 2.6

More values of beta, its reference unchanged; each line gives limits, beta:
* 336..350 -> 337.0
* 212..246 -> 213.0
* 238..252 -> 251.0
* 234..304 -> 269.0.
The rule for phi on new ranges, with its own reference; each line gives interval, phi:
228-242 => 5.0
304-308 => 4.8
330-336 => 4.9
